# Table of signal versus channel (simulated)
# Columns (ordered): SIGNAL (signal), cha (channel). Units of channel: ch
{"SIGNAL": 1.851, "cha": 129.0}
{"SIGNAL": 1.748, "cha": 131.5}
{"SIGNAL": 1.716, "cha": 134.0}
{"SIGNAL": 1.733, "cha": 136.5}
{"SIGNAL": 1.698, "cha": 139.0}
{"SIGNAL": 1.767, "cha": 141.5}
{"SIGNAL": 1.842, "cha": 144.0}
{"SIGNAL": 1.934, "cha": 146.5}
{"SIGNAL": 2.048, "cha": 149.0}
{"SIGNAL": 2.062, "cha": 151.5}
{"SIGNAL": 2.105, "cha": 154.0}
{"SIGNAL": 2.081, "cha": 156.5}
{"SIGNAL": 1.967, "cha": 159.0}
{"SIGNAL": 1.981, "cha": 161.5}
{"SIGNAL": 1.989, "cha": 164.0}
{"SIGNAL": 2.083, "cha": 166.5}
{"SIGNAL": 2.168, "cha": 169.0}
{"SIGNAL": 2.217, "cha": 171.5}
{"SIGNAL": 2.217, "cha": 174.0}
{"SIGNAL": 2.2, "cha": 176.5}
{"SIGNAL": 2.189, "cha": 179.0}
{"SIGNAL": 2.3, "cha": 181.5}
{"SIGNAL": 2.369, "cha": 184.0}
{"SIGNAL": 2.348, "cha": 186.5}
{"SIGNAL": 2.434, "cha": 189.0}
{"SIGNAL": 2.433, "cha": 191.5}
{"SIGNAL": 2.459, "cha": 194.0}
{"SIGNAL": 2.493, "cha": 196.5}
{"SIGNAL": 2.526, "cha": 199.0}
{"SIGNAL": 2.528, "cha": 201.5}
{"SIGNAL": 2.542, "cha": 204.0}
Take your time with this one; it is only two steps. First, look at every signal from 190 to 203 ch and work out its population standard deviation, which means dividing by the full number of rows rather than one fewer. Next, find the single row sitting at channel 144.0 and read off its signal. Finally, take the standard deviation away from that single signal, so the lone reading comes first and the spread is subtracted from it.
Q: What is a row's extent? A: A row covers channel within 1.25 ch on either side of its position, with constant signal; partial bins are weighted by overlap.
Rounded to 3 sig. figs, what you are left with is 1.80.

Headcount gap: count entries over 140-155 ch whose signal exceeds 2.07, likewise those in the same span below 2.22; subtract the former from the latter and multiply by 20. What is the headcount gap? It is 100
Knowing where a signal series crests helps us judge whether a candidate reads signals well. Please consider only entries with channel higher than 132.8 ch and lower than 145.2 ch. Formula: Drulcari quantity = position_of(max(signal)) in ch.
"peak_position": 144.0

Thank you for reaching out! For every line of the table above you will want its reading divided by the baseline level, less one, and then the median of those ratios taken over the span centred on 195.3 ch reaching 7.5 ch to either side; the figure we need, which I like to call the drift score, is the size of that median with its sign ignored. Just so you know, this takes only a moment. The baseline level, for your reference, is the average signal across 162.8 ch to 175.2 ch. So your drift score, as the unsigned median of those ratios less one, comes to 0.16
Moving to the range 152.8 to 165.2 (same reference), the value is 0.07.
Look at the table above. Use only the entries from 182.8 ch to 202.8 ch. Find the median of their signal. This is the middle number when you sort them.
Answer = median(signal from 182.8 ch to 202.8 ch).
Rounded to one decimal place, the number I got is 2.4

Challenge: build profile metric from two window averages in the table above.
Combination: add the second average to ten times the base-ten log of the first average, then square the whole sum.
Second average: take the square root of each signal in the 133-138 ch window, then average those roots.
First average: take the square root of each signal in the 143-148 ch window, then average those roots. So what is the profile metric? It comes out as 7.3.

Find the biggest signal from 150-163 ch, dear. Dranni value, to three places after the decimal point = 2.105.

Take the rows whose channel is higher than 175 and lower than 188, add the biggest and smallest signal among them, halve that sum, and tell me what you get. 2.3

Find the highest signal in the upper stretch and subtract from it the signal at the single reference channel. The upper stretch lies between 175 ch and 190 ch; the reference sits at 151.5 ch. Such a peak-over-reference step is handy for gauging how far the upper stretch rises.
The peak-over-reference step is 0.37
